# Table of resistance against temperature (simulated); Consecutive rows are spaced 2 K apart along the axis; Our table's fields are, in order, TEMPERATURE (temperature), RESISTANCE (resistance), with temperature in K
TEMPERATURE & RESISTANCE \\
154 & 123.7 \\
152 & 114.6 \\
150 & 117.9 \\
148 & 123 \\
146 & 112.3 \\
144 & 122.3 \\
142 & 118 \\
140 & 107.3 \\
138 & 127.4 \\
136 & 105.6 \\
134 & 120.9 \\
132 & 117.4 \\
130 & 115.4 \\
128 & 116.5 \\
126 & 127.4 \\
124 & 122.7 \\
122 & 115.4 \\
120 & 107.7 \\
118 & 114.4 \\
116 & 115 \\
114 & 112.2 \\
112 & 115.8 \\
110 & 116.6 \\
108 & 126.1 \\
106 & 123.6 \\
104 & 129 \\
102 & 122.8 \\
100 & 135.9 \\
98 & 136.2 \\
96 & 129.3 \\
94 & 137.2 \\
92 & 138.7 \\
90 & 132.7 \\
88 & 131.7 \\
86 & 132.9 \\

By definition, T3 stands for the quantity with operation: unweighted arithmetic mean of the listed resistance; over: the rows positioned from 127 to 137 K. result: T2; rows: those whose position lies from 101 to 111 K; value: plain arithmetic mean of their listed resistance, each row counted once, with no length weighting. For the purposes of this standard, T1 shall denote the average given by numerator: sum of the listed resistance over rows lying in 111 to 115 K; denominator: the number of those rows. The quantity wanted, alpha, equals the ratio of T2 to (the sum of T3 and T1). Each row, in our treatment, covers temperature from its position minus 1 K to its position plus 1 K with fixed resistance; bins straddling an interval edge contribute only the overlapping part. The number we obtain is 0.54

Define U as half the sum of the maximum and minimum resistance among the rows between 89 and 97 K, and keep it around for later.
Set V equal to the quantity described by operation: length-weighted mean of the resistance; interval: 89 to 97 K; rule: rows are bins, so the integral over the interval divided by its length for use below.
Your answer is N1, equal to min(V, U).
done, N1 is 134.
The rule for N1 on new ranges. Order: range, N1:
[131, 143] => 116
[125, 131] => 120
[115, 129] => 117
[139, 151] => 115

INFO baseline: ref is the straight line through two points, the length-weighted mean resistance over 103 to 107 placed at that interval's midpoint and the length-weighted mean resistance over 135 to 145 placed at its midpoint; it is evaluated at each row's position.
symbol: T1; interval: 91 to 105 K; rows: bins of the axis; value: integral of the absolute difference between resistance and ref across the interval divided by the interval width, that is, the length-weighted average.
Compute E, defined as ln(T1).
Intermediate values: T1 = 5.6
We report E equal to 1.73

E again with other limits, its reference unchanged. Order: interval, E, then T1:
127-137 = 1.50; 4.5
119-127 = 1.99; 7.3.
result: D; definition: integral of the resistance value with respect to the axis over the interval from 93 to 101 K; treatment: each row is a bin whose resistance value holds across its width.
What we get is 1077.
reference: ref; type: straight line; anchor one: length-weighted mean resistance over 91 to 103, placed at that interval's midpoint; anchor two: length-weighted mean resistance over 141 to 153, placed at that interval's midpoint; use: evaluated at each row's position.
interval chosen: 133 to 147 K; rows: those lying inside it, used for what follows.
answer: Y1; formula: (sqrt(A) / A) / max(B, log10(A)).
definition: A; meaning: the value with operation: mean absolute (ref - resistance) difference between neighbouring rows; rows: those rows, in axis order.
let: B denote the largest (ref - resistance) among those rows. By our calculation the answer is 0.017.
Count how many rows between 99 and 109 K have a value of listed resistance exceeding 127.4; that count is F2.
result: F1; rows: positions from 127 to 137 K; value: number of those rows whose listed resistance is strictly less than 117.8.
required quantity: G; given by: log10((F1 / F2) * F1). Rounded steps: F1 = 4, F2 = 2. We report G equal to 0.9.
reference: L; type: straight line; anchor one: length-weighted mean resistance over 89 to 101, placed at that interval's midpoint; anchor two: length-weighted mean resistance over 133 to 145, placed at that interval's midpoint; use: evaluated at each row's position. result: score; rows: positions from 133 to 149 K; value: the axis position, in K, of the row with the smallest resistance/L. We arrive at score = 136 K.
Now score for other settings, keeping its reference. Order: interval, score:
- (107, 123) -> 120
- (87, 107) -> 102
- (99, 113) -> 112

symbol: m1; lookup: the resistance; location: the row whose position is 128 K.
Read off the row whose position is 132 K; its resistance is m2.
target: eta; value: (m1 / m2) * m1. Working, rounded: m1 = 116.5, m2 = 117.4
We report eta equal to 116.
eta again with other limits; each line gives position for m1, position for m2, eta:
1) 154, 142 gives 130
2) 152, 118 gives 115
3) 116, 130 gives 115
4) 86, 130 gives 153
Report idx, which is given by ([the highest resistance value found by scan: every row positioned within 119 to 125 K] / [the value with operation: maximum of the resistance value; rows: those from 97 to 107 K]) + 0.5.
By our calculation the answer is 1.40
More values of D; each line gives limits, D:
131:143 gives 1393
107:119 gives 1400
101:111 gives 1236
